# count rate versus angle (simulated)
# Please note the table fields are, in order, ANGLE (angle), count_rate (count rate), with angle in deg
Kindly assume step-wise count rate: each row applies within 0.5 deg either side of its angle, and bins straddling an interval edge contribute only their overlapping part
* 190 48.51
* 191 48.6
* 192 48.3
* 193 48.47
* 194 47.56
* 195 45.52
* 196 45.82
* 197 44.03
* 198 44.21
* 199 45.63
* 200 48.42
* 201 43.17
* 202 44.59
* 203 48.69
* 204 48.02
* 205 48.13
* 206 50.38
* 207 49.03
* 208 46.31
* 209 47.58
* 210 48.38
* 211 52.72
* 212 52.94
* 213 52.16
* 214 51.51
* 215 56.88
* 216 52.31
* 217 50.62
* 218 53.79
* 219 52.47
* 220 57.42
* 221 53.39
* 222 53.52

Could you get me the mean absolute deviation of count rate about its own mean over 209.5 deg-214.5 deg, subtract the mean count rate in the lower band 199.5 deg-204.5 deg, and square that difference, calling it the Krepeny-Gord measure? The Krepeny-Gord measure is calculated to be 2052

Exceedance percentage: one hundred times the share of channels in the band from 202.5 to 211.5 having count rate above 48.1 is 67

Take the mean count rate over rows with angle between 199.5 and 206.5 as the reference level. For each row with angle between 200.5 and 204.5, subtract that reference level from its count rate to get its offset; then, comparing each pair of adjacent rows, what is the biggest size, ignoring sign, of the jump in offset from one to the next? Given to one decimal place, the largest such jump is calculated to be 4.1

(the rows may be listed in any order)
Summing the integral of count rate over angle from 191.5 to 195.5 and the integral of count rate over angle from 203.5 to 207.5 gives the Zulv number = 385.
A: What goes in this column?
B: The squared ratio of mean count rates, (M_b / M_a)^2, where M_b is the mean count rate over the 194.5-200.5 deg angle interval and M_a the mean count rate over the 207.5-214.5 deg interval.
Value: 0.82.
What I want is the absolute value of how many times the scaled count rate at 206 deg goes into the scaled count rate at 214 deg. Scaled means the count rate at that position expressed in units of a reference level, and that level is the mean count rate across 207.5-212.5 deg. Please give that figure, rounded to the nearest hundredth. 1.02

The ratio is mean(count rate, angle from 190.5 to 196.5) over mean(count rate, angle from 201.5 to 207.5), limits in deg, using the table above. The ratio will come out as 0.984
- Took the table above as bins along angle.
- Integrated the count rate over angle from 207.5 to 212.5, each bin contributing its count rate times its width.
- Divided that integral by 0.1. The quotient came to 2479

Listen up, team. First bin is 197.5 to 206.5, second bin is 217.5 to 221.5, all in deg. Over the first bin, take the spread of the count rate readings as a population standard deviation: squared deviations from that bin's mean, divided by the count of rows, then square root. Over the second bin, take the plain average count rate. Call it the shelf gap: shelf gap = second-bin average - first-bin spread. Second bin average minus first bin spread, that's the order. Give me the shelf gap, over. 51.9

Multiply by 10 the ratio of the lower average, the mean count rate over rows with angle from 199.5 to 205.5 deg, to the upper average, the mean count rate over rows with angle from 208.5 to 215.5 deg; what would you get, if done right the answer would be 9.1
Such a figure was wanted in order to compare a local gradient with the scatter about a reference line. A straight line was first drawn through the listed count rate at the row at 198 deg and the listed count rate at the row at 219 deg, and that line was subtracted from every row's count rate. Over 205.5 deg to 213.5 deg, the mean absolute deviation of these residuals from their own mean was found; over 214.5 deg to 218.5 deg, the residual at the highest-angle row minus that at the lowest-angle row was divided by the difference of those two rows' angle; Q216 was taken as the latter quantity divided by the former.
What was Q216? -0.8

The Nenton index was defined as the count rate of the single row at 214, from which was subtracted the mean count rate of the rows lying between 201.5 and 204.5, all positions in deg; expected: 4.4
